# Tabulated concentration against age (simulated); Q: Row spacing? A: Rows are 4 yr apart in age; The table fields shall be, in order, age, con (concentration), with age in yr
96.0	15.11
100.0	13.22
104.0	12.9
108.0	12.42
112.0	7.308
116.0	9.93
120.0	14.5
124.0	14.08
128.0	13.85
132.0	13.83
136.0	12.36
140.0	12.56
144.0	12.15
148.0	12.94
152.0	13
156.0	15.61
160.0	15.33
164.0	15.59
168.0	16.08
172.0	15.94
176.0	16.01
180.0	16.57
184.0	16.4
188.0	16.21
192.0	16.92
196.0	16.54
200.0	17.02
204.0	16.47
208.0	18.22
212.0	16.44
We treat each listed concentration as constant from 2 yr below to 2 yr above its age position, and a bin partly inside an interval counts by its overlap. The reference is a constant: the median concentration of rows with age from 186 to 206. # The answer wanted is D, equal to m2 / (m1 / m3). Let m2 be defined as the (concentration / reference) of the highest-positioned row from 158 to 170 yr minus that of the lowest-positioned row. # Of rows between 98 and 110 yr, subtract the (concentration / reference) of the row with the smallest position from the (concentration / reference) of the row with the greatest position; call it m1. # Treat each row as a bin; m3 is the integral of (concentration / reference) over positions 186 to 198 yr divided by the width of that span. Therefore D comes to -0.9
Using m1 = -0.05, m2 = 0.05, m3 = 1.00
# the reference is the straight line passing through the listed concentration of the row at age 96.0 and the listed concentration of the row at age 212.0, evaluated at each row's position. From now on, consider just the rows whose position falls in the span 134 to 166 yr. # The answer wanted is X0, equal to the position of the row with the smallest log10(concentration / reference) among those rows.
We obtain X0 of 144.0 yr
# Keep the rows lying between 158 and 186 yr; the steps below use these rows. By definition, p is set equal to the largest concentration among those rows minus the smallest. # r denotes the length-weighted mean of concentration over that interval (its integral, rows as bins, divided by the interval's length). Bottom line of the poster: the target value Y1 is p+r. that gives 17.2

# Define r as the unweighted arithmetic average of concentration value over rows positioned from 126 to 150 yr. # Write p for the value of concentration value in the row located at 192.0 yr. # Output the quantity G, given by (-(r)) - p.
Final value -29.9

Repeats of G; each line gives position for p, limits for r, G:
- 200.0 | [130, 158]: -30.2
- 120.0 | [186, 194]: -31.1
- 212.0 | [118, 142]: -30.0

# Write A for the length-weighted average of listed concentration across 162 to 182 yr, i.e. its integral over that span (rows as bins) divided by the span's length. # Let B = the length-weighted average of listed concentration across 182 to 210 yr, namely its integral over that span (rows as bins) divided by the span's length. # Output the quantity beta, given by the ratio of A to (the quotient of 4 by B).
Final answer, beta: 67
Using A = 16.0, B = 16.8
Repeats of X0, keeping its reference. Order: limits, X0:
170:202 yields 172.0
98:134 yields 112.0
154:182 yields 160.0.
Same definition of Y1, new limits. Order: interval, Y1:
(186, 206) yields 17.4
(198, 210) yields 19.0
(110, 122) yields 17.8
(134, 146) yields 12.8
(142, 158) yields 16.9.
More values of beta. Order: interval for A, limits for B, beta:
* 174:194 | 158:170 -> 64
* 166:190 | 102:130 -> 49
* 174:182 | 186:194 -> 67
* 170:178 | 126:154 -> 52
